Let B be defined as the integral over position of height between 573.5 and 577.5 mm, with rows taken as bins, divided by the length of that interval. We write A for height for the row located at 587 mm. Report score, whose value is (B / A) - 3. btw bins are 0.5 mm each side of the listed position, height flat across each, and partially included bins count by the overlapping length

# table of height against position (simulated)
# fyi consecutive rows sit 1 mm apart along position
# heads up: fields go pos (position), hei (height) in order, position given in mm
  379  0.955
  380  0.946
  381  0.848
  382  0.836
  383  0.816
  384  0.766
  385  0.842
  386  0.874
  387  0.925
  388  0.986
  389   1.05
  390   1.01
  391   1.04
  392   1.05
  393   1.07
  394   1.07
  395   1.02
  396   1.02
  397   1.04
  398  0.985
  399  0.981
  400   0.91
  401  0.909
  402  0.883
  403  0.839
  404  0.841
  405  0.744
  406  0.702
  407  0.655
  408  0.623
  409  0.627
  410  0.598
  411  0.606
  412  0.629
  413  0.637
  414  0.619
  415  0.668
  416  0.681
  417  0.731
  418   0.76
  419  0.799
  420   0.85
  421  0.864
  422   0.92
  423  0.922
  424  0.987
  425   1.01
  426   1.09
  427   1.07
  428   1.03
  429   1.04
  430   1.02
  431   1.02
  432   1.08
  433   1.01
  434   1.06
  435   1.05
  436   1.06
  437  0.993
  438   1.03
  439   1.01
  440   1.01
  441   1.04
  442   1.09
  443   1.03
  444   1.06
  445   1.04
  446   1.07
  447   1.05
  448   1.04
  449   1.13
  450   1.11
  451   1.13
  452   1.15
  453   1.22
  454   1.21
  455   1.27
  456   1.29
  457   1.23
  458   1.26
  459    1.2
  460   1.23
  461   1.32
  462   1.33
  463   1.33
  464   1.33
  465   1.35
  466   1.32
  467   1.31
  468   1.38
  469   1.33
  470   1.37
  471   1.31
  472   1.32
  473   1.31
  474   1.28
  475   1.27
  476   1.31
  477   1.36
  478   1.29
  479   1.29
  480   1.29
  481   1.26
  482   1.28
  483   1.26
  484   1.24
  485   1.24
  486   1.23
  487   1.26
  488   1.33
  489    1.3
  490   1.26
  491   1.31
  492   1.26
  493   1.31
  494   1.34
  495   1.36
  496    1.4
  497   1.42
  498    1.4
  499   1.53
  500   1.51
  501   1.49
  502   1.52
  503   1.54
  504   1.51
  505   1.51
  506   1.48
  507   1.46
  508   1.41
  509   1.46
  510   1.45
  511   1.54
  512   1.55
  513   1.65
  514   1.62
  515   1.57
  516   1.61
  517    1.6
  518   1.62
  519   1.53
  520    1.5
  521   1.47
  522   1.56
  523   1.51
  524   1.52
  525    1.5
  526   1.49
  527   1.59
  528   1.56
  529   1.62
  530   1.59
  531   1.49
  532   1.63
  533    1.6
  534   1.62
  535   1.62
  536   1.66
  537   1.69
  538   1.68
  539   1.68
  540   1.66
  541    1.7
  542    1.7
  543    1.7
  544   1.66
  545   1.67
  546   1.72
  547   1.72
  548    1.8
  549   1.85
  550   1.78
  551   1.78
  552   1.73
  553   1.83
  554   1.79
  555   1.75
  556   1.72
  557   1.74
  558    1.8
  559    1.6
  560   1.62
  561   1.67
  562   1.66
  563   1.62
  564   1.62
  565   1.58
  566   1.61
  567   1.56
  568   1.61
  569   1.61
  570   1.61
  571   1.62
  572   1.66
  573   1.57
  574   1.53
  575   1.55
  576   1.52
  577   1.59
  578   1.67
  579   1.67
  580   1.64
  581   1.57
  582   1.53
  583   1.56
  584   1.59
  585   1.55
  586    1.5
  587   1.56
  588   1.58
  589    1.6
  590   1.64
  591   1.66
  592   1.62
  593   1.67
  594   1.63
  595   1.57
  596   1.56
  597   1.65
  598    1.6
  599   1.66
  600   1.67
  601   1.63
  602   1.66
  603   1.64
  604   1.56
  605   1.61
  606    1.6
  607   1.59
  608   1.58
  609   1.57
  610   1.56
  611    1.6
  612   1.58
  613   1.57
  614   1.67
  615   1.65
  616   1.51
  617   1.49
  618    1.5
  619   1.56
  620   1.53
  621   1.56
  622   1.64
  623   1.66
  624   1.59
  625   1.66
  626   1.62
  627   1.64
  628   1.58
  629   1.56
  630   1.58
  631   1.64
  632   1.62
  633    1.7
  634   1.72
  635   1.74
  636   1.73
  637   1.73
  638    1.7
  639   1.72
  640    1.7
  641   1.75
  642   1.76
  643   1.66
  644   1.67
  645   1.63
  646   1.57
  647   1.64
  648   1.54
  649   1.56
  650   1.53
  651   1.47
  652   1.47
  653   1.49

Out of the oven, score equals -2.01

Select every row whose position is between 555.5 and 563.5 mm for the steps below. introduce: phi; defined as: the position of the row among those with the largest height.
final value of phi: 558 mm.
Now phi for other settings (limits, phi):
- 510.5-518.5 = 513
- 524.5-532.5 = 532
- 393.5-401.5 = 394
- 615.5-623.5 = 623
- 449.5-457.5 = 456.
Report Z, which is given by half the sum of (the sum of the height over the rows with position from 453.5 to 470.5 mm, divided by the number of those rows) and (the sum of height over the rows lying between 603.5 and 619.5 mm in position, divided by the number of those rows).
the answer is 1.44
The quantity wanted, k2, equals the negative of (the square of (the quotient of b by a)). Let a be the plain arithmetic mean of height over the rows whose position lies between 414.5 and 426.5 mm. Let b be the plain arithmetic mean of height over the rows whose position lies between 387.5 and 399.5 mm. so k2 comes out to -1.4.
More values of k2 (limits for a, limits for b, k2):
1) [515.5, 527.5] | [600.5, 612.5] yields -1.1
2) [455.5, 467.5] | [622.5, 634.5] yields -1.6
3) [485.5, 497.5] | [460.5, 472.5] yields -1.0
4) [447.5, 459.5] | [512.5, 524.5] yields -1.7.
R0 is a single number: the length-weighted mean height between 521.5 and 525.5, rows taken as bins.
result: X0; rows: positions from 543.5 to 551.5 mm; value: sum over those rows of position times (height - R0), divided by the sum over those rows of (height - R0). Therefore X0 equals 548.0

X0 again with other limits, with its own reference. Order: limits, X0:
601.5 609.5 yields 604.8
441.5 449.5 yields 445.5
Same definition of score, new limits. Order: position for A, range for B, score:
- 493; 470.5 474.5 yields -2.00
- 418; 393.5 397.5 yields -1.63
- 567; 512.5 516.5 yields -1.97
